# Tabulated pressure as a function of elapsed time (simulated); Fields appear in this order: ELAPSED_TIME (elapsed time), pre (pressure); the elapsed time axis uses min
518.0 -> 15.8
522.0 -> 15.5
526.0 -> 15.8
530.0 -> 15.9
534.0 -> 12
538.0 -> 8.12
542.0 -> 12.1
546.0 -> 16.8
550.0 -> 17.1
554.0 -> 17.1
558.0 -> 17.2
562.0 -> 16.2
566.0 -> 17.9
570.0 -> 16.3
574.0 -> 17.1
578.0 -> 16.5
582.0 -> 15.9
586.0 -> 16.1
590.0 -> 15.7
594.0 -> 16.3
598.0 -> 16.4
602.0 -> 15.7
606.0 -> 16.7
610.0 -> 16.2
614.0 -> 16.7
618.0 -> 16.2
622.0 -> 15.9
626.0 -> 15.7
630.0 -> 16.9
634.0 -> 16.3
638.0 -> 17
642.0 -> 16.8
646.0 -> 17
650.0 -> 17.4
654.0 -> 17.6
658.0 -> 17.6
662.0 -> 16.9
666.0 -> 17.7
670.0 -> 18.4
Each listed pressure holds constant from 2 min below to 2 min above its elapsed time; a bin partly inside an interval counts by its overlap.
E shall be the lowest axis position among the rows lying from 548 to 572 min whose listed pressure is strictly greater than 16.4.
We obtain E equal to 550.0 min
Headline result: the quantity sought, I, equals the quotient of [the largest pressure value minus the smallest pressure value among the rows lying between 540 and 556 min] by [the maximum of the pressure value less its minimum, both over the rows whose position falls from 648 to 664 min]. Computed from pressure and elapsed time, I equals 7.14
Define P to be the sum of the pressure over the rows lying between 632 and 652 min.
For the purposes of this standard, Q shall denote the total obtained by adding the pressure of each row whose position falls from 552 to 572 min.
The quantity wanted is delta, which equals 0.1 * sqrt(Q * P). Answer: 8.5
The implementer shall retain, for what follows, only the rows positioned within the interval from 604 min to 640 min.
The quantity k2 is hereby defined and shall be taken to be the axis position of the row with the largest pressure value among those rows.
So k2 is 638.0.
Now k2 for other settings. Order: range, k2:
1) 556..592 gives 566.0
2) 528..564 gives 558.0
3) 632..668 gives 666.0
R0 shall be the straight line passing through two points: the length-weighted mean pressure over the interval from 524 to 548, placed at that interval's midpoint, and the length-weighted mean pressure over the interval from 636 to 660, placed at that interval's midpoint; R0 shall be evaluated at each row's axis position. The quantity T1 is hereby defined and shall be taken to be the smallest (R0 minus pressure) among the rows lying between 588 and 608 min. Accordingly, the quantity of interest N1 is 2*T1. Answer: -1.8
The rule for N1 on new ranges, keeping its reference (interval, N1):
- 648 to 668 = -0.3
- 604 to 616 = -1.8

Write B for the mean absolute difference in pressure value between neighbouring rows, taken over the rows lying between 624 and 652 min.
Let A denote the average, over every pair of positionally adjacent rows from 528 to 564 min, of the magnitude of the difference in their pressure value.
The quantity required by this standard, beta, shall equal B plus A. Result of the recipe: 2.8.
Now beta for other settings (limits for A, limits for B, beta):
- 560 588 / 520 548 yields 3.7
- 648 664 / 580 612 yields 0.8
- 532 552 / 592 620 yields 3.8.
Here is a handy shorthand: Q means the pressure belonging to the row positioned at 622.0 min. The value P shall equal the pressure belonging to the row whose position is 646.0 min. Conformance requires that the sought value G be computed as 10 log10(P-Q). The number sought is 0.4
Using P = 17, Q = 15.9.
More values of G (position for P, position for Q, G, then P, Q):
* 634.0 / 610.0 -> -10.0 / 16.3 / 16.2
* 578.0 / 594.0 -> -7.0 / 16.5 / 16.3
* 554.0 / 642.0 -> -5.2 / 17.1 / 16.8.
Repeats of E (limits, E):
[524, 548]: 546.0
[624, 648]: 630.0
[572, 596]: 574.0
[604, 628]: 606.0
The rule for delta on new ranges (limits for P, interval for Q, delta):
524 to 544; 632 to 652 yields 7.3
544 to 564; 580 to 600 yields 8.2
